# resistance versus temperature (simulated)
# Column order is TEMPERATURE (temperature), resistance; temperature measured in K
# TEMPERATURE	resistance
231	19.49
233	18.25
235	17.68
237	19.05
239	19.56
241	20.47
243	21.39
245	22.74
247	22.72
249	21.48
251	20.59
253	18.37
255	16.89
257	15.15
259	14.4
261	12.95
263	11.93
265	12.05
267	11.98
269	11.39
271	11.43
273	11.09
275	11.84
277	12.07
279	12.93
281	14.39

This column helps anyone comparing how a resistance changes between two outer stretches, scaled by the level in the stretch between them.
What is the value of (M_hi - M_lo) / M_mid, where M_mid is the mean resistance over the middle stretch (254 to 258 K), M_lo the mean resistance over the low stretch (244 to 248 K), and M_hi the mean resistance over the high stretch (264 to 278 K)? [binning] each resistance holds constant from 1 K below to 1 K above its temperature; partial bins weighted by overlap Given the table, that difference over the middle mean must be -0.69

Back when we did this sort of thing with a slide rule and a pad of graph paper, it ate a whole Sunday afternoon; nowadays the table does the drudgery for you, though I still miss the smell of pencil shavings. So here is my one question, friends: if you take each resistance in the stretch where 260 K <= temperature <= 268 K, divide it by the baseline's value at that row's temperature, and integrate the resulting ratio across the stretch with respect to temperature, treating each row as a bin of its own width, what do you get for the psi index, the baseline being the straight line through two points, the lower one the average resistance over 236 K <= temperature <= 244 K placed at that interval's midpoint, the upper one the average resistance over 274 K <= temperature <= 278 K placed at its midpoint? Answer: 6.7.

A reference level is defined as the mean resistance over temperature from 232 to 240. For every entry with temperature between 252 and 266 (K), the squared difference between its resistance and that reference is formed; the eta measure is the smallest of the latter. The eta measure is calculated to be 0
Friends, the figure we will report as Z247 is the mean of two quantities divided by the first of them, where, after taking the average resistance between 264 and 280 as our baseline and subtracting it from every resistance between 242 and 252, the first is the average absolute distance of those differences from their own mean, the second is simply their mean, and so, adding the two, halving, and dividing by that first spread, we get 7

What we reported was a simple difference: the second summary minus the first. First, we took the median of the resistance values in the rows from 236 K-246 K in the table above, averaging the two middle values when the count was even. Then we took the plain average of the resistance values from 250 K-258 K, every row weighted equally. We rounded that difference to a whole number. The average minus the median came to -3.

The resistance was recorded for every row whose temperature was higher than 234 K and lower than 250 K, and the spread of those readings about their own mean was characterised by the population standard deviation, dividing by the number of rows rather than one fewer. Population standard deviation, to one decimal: 1.7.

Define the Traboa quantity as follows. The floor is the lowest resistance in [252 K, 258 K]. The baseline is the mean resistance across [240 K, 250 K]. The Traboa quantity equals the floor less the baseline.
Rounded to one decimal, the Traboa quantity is -6.6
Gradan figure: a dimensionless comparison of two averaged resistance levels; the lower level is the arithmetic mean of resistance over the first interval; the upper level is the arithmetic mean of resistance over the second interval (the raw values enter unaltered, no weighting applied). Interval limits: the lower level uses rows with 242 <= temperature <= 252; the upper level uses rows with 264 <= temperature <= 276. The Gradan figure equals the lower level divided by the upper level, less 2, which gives -0.13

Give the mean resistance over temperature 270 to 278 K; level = 11.6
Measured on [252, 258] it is 16.8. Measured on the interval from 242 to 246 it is 22.1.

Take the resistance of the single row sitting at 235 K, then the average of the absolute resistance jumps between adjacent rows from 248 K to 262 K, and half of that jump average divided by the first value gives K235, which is 0.040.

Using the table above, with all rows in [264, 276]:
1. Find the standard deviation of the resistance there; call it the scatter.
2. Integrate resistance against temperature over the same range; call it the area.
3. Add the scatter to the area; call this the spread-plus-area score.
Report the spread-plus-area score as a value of 140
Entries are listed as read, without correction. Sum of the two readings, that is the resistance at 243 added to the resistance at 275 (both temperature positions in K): 33.2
